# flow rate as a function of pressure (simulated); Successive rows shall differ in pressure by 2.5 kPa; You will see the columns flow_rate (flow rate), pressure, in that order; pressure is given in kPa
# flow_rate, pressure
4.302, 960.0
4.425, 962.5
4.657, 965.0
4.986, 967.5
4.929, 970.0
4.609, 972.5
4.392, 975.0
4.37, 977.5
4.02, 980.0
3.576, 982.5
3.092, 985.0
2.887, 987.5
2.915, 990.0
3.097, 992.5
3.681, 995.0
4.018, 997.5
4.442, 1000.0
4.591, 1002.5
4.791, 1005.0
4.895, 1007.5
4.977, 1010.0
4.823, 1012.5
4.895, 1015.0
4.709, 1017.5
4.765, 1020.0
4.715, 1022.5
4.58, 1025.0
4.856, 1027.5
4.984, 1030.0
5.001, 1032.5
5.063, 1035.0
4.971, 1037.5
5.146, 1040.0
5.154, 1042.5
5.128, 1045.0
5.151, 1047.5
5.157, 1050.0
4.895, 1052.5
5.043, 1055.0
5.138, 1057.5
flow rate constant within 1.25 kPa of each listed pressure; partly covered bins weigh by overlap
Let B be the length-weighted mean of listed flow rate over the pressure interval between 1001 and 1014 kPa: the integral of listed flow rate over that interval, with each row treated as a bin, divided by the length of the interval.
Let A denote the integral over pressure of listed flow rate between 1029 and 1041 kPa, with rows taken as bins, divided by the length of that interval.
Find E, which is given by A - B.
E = 0.2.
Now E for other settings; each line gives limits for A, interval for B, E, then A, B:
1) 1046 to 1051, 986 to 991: 2.2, 5.15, 2.91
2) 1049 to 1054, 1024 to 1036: 0.1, 5.02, 4.90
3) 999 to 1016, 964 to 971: -0.1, 4.78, 4.86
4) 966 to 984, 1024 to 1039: -0.5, 4.40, 4.92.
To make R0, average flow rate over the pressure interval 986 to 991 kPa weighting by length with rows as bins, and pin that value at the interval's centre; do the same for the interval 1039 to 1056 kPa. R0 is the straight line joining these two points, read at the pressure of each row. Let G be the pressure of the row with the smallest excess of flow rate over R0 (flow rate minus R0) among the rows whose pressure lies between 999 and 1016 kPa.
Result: 1015.0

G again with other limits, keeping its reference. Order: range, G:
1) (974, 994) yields 990.0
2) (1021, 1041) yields 1037.5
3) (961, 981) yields 980.0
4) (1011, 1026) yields 1025.0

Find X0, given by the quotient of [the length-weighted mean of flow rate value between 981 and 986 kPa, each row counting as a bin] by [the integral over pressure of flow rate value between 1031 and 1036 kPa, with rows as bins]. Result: 0.13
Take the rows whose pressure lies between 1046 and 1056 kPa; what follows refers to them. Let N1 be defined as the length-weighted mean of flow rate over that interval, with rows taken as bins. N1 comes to 5.1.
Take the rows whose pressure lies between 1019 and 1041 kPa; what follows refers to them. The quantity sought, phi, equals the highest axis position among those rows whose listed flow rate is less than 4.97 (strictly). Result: 1027.5 kPa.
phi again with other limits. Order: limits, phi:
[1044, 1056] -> 1052.5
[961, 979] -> 977.5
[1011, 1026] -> 1025.0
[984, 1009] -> 1007.5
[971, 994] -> 992.5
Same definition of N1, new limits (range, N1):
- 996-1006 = 4.4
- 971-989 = 3.9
